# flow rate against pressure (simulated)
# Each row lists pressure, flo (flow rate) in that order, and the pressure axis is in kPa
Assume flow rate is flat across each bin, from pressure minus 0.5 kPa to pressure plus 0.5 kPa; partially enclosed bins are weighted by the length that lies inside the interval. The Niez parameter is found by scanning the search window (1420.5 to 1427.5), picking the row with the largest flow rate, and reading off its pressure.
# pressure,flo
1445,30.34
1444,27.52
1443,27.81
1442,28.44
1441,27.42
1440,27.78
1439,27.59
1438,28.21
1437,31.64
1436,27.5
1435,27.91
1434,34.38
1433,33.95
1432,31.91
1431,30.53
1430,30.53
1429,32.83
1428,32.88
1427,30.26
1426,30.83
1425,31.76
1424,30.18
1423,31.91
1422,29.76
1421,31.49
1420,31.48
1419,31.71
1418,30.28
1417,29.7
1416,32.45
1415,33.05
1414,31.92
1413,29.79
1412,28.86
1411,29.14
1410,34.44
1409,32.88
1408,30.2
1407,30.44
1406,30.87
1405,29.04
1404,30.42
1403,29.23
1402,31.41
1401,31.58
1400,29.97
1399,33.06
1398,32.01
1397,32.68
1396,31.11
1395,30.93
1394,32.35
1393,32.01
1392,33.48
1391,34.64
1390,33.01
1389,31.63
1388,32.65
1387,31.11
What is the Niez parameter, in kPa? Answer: 1423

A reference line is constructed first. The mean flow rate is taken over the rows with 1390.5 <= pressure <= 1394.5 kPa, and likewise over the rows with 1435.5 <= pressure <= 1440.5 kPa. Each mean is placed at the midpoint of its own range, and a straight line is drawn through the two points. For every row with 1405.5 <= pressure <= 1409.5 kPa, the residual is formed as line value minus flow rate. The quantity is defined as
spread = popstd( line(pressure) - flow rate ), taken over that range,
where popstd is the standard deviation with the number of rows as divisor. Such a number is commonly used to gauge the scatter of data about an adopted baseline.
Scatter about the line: 1.1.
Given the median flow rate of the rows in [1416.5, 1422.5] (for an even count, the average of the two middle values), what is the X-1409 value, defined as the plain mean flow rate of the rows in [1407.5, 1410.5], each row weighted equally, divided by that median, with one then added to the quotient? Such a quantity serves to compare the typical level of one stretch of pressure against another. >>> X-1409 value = 2.05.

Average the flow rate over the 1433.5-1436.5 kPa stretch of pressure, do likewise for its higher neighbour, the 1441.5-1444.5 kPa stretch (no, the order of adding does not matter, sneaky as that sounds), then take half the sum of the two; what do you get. 28.9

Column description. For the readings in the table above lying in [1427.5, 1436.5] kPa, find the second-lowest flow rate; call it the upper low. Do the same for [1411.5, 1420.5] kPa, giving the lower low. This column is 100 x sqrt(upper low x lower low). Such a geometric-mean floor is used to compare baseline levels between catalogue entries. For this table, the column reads 2879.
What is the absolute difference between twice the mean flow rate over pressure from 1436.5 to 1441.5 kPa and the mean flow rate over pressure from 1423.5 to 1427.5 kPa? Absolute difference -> 26.3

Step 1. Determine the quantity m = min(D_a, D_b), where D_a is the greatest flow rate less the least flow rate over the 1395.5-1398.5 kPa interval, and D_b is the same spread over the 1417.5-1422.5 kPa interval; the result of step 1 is 1.57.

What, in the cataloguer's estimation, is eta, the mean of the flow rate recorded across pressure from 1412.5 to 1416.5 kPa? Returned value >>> 31.8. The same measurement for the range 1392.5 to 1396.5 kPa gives 31.6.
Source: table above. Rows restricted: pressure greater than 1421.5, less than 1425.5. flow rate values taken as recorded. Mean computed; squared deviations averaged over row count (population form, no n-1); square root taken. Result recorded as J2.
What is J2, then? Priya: 0.95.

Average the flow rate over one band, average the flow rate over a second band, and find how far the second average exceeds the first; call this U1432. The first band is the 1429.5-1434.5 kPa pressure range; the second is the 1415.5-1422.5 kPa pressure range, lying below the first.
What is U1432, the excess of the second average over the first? -1.3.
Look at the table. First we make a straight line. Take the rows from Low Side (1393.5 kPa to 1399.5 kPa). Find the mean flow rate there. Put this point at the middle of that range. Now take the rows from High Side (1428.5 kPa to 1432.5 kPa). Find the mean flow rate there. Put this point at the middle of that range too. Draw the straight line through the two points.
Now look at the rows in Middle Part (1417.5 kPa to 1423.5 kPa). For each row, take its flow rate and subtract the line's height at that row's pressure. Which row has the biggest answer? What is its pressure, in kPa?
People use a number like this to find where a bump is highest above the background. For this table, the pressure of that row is 1423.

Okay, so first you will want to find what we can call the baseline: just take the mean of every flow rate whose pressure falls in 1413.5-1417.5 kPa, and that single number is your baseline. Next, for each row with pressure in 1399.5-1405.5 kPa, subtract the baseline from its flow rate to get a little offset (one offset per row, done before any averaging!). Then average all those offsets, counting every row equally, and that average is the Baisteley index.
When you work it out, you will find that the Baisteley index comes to -1.5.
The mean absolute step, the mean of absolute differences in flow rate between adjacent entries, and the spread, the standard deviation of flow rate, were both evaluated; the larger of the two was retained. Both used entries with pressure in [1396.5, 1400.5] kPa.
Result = 1.6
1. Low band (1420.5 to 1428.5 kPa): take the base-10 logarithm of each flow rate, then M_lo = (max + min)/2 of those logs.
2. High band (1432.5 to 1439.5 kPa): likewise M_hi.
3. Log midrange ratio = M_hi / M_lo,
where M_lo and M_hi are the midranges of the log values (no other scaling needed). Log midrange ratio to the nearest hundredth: 1.00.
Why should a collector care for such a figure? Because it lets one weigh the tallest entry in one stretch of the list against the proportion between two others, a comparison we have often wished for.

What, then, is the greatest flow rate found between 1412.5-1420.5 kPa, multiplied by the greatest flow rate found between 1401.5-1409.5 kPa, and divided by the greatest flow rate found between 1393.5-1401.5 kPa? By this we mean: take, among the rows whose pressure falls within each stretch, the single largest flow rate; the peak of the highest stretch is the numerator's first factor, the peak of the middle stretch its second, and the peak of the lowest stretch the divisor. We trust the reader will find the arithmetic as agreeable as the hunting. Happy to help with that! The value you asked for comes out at 32.9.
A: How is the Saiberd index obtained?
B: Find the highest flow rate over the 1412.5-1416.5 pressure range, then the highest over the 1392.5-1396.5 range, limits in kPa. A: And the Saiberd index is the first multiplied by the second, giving 1069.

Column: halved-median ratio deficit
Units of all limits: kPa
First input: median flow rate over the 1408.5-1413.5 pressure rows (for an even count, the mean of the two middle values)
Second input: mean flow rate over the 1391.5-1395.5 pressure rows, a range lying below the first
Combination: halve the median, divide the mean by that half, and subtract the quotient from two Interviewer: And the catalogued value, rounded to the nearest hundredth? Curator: -0.16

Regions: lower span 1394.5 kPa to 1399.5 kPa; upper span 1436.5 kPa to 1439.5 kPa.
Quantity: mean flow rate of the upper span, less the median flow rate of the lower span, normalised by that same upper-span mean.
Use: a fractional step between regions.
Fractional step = -0.10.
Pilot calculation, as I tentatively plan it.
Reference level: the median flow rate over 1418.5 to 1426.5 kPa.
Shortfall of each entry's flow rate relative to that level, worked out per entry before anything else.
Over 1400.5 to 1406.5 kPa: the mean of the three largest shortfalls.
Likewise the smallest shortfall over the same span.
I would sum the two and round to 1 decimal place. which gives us 1.8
